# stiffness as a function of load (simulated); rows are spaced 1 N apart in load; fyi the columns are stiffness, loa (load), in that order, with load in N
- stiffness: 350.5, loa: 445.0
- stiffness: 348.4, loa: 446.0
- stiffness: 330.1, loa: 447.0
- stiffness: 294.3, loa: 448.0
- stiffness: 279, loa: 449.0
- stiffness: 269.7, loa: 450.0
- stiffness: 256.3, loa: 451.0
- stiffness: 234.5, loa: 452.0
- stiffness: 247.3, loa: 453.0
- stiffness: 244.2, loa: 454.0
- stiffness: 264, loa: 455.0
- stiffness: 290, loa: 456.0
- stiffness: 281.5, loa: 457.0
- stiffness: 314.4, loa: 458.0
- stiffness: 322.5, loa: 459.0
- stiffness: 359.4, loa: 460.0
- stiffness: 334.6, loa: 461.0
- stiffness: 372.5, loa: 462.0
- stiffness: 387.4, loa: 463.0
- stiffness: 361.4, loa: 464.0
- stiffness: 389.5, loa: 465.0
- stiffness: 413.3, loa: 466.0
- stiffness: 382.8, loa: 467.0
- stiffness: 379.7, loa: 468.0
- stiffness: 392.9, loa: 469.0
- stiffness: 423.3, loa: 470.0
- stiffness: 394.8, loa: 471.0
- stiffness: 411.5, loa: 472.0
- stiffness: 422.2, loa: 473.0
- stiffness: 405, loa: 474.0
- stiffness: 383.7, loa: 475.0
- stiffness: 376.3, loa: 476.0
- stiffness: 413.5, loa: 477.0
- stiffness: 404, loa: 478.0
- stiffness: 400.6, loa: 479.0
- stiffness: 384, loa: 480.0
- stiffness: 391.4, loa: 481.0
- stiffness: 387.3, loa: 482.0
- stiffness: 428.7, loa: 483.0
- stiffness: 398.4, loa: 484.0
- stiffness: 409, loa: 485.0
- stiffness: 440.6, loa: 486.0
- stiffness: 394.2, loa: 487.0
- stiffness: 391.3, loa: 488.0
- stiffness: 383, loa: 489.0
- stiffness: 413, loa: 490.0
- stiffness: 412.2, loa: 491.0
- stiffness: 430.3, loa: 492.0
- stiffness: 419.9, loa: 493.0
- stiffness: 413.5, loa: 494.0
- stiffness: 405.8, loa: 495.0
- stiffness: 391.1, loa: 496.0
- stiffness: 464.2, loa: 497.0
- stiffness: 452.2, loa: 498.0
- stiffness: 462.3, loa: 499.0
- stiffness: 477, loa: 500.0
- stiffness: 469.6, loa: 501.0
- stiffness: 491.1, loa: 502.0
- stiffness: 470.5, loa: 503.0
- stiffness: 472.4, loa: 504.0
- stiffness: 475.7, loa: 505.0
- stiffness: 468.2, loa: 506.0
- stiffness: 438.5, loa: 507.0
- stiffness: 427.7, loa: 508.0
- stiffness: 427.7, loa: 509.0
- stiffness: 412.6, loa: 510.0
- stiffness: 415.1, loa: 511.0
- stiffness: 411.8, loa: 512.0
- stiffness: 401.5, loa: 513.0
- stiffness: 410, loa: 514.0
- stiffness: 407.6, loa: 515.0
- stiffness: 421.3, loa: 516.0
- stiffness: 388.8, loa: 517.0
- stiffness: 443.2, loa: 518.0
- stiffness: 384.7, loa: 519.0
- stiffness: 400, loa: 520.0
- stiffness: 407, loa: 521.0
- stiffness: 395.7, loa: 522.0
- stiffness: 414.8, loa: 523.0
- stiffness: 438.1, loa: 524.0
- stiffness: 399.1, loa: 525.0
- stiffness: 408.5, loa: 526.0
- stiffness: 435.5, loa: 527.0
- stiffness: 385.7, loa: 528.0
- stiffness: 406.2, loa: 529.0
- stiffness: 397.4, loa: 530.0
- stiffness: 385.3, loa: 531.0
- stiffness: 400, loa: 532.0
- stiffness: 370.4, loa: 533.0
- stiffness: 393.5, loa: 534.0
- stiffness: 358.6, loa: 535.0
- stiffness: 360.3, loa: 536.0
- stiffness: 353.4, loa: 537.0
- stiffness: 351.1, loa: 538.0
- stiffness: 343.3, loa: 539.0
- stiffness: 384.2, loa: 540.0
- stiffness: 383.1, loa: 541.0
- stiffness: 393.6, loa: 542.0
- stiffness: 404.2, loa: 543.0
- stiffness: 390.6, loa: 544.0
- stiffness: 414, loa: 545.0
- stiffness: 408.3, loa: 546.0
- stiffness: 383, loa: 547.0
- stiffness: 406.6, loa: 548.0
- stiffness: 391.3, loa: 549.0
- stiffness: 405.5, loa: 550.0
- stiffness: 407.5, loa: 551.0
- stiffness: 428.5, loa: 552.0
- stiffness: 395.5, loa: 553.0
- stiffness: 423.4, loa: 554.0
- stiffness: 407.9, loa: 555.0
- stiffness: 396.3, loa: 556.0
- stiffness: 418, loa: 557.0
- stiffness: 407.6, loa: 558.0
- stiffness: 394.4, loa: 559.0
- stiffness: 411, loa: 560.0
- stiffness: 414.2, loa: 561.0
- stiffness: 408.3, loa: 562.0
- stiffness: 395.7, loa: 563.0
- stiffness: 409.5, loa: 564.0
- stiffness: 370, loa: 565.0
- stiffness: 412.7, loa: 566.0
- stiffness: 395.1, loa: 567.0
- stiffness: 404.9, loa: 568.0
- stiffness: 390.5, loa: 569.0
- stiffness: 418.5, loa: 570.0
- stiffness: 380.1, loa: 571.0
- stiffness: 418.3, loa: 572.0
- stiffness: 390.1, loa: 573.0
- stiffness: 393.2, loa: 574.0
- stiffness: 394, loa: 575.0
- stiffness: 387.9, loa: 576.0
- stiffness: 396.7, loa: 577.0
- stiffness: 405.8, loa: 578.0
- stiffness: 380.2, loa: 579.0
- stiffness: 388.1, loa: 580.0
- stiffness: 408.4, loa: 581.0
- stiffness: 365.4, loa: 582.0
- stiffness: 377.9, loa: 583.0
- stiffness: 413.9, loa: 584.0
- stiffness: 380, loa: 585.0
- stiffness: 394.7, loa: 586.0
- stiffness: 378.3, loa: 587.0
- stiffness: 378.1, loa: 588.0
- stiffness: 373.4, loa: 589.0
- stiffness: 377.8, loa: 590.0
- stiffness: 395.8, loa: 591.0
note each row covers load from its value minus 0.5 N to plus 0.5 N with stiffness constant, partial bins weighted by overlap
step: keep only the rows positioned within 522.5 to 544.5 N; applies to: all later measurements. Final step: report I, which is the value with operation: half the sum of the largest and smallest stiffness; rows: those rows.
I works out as 391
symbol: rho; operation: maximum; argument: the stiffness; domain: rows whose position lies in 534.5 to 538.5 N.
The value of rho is 360.3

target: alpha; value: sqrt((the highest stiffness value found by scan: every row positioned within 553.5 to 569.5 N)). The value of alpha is 20.6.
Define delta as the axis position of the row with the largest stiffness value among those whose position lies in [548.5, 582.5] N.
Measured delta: 552.0 N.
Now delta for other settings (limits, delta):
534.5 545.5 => 545.0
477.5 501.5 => 500.0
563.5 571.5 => 570.0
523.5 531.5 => 524.0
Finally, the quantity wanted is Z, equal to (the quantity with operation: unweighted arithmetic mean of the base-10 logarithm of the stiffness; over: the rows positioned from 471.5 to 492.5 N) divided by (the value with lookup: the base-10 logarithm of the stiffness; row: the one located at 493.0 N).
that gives 0.99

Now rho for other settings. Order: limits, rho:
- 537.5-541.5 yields 384.2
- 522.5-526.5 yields 438.1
